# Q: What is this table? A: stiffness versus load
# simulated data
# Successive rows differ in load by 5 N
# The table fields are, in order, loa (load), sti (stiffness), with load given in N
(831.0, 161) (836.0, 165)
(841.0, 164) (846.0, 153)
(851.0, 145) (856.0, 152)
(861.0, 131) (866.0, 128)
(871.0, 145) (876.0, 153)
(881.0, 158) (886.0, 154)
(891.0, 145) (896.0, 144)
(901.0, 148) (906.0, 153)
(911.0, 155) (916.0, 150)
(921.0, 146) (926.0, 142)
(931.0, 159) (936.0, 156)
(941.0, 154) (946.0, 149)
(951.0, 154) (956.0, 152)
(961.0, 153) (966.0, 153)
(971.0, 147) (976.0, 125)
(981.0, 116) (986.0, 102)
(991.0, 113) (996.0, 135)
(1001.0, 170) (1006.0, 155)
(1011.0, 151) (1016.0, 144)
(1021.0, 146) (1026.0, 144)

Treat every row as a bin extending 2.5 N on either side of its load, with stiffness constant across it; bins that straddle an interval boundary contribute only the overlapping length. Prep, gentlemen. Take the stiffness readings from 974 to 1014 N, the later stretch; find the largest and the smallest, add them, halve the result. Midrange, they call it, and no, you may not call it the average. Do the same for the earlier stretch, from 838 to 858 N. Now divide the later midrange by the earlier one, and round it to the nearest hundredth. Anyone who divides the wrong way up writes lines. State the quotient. 0.88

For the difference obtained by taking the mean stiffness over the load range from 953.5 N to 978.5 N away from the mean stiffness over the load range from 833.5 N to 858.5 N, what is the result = 10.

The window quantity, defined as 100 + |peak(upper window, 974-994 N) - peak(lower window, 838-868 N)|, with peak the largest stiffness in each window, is 139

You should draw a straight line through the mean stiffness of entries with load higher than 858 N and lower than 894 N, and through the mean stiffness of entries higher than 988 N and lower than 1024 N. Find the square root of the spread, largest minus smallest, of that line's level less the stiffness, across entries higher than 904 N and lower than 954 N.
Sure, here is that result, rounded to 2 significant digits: 4.1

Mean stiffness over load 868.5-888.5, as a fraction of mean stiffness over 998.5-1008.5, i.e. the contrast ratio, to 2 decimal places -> 0.94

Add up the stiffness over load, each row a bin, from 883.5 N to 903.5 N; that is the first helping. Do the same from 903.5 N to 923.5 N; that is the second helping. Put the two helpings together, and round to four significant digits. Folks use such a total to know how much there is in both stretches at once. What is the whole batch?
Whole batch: 5975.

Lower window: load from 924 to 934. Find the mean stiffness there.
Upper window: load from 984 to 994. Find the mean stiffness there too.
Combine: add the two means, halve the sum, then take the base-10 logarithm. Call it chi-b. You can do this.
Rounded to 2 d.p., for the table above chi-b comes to 2.11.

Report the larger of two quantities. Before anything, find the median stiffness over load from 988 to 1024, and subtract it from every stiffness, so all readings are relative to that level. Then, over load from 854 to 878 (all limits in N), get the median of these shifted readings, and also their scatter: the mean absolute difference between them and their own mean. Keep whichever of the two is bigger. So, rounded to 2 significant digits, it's 9.8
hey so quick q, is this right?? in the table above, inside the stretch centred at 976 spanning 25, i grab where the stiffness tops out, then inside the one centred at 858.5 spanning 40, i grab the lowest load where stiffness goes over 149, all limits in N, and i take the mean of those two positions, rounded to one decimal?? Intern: 903.5 N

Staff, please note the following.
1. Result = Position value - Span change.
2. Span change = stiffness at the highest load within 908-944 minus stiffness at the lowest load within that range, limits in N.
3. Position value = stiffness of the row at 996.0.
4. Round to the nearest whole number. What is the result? 136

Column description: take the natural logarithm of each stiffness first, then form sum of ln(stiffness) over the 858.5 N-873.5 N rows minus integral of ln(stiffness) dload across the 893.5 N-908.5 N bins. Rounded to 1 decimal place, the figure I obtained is -60.3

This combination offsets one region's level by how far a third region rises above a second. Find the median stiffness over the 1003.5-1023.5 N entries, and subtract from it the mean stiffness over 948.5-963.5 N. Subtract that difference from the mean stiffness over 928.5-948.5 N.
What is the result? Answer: 159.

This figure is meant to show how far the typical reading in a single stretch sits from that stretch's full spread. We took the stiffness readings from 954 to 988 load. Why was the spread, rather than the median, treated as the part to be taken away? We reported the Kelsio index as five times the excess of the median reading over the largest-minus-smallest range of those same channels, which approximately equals 480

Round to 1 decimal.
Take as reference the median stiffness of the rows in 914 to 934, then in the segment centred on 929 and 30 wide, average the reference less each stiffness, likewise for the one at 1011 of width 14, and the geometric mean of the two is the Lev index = 2.5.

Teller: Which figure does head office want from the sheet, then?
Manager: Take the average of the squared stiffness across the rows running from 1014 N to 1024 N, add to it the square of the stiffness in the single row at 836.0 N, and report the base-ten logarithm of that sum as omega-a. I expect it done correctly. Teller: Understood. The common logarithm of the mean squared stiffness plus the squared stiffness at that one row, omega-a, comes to 4.68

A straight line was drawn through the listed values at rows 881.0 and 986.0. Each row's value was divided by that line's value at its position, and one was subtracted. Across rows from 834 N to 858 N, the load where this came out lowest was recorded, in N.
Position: 851.0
